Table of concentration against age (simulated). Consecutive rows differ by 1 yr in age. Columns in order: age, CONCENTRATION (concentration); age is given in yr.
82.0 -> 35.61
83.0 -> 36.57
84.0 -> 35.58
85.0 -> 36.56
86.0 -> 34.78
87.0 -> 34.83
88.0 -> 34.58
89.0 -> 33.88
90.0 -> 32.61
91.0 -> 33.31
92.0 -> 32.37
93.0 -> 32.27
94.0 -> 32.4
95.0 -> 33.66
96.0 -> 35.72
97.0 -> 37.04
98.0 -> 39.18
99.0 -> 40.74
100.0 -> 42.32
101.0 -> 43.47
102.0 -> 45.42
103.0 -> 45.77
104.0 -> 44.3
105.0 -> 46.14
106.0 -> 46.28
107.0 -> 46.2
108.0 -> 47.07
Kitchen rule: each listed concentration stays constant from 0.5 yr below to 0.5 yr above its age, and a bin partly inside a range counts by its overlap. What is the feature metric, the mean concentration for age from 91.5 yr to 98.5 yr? 35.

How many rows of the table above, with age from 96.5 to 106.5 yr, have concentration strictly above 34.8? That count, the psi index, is 10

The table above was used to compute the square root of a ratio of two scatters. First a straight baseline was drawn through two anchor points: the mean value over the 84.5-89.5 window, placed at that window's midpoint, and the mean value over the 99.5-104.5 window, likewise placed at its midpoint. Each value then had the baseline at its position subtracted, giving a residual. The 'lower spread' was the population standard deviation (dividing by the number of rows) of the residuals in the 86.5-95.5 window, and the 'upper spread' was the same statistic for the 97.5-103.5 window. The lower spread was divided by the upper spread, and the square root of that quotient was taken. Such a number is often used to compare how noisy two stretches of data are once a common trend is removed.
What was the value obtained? 1.3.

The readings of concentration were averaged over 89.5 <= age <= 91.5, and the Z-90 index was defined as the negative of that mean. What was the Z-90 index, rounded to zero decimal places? -33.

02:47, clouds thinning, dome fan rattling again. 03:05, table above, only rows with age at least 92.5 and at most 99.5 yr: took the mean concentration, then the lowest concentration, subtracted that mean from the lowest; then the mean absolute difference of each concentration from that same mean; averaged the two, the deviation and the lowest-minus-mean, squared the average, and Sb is 0.21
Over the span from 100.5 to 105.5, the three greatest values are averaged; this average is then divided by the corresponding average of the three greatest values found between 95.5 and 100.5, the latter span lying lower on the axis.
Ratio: 1.12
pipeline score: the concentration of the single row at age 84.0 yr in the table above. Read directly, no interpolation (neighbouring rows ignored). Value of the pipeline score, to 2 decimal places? 35.58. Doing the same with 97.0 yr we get 37.04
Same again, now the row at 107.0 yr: 46.20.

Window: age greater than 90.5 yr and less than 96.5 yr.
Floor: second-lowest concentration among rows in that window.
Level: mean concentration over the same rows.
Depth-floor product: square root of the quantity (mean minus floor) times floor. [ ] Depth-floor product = 5.5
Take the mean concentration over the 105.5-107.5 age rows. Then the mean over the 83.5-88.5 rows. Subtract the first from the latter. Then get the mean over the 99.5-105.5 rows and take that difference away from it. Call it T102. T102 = 56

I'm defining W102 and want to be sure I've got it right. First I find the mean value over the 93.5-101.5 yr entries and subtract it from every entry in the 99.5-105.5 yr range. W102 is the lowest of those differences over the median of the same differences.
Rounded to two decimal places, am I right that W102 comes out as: 0.63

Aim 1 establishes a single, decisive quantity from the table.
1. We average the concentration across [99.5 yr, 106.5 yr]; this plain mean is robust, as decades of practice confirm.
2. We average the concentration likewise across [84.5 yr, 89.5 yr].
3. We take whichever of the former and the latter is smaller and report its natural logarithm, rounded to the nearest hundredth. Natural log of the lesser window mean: 3.55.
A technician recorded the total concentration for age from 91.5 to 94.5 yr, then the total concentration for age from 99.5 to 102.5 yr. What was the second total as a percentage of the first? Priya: 135.2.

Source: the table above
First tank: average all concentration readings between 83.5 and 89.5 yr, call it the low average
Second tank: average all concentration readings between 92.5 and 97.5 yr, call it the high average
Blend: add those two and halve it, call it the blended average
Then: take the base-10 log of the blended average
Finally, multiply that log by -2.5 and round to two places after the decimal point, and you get -3.85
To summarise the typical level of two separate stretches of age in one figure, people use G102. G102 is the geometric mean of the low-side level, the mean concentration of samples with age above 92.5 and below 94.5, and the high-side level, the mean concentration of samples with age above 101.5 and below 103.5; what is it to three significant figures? 38.4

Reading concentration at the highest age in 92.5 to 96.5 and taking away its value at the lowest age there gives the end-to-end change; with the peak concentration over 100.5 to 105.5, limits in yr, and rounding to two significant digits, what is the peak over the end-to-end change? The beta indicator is 13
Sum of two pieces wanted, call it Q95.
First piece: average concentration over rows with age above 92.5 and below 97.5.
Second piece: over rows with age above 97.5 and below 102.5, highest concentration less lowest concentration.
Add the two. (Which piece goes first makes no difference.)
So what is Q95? 40.5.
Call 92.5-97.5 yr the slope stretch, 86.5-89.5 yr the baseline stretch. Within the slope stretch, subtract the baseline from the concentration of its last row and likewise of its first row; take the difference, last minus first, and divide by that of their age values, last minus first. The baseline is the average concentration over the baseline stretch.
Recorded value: 1.2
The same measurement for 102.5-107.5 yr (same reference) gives 0.1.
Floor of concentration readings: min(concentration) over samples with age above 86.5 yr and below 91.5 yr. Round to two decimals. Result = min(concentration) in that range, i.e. 32.61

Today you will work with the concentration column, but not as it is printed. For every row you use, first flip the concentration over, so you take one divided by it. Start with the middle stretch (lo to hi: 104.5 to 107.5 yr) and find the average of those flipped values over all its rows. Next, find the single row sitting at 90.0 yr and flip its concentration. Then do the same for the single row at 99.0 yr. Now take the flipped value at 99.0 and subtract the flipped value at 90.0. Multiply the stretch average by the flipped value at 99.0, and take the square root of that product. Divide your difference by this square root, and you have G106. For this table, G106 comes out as -0.27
